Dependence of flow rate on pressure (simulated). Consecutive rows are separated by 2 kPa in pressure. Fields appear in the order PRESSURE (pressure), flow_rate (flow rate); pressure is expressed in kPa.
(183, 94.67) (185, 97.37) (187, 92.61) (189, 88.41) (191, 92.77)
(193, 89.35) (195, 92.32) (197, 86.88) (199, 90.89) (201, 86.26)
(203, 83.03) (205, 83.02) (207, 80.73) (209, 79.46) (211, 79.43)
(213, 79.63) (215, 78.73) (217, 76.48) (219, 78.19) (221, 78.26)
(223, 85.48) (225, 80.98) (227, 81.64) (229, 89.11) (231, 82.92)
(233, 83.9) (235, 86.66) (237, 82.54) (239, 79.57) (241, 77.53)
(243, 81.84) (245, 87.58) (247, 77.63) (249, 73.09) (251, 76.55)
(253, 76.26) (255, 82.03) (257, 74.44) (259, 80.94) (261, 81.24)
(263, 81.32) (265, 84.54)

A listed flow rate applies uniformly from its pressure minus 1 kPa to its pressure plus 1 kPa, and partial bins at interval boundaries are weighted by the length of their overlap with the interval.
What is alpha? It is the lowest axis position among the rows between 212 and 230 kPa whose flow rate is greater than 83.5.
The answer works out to 223 kPa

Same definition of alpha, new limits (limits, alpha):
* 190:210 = 191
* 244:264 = 245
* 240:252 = 245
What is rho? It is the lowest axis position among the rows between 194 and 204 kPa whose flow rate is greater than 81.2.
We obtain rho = 195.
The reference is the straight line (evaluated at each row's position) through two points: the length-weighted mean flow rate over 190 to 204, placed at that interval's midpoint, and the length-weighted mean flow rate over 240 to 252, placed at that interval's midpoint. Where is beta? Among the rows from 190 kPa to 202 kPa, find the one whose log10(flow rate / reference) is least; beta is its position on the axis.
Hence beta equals 197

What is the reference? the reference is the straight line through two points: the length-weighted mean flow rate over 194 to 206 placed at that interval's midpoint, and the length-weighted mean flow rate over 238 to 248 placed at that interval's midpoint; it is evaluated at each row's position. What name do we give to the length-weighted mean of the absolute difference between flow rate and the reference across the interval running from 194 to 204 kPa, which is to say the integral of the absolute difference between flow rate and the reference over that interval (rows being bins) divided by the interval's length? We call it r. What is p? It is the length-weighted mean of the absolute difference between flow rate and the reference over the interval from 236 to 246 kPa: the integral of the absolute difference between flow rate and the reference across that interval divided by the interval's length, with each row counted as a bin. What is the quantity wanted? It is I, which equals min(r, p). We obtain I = 2.6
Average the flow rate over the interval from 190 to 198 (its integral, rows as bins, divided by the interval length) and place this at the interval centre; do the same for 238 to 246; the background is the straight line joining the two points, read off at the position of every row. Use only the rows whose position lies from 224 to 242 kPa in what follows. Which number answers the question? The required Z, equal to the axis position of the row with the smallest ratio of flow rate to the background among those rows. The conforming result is 241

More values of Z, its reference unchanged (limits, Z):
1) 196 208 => 207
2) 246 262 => 249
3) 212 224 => 217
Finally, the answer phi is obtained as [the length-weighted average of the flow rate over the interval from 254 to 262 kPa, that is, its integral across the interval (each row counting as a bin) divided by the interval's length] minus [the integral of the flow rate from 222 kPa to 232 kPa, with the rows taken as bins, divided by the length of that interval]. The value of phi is -4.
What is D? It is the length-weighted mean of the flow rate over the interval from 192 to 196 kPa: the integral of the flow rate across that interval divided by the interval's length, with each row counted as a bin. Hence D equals 90.8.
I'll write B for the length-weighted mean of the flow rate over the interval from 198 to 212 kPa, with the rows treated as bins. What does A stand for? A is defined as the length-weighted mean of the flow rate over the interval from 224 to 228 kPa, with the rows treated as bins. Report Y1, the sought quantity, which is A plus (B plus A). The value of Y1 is 246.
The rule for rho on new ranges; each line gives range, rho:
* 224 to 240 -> 227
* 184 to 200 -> 185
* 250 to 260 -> 255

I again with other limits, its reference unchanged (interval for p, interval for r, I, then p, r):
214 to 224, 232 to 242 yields 2.5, 5.6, 2.51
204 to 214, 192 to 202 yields 2.2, 5.3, 2.15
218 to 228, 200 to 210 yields 3.5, 3.5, 3.84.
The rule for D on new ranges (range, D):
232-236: 85.3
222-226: 83.2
